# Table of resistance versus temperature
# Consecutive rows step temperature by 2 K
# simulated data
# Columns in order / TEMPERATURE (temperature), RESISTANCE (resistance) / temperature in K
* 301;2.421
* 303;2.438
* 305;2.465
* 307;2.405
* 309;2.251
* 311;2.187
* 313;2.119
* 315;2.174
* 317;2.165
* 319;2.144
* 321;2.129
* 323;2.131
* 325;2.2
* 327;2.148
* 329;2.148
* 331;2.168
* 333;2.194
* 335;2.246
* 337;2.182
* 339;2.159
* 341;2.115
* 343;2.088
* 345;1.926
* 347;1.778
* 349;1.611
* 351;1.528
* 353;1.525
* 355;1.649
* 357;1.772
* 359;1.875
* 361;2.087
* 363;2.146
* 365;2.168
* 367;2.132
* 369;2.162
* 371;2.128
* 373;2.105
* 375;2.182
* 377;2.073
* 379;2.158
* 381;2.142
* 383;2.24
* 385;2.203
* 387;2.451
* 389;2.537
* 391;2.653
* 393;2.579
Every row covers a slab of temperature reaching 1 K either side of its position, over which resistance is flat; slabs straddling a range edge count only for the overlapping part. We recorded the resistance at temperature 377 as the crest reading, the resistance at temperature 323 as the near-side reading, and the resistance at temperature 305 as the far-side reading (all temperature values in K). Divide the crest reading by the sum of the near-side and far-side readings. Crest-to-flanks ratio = 0.45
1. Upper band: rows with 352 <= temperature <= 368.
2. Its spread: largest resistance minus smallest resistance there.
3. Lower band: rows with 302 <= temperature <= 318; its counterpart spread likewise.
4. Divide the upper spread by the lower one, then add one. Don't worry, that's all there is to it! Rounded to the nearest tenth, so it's 2.9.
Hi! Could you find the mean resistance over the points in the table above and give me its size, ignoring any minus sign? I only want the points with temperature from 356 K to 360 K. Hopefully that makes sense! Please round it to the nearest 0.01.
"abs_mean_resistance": 1.82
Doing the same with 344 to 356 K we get 1.67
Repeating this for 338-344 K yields 2.12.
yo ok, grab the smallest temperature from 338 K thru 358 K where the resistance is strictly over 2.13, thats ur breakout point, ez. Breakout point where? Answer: 339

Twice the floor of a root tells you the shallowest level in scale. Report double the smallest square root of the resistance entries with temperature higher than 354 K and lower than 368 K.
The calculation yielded 2.57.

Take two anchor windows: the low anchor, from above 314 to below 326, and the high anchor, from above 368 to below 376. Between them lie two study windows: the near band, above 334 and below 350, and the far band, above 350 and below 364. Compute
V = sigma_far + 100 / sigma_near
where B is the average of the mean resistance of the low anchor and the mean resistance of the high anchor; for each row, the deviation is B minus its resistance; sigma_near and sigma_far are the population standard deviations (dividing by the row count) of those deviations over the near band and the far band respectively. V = 482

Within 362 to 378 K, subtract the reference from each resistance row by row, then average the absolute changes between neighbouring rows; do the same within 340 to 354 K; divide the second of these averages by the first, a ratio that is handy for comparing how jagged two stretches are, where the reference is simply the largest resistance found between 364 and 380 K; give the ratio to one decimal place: 2.1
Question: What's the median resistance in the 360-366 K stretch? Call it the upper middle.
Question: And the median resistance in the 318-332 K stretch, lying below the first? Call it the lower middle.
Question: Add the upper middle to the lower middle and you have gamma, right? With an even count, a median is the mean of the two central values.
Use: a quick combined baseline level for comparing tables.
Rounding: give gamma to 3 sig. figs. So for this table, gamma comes 4.29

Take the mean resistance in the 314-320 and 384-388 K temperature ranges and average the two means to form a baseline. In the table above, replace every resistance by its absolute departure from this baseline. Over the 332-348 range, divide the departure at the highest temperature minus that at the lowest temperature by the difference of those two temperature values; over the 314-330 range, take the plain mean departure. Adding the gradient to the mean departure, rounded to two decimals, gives 0.12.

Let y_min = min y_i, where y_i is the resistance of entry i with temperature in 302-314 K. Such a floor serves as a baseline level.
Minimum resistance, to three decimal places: 2.119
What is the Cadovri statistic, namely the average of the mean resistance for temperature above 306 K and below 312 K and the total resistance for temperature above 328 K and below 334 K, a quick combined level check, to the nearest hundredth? 4.40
